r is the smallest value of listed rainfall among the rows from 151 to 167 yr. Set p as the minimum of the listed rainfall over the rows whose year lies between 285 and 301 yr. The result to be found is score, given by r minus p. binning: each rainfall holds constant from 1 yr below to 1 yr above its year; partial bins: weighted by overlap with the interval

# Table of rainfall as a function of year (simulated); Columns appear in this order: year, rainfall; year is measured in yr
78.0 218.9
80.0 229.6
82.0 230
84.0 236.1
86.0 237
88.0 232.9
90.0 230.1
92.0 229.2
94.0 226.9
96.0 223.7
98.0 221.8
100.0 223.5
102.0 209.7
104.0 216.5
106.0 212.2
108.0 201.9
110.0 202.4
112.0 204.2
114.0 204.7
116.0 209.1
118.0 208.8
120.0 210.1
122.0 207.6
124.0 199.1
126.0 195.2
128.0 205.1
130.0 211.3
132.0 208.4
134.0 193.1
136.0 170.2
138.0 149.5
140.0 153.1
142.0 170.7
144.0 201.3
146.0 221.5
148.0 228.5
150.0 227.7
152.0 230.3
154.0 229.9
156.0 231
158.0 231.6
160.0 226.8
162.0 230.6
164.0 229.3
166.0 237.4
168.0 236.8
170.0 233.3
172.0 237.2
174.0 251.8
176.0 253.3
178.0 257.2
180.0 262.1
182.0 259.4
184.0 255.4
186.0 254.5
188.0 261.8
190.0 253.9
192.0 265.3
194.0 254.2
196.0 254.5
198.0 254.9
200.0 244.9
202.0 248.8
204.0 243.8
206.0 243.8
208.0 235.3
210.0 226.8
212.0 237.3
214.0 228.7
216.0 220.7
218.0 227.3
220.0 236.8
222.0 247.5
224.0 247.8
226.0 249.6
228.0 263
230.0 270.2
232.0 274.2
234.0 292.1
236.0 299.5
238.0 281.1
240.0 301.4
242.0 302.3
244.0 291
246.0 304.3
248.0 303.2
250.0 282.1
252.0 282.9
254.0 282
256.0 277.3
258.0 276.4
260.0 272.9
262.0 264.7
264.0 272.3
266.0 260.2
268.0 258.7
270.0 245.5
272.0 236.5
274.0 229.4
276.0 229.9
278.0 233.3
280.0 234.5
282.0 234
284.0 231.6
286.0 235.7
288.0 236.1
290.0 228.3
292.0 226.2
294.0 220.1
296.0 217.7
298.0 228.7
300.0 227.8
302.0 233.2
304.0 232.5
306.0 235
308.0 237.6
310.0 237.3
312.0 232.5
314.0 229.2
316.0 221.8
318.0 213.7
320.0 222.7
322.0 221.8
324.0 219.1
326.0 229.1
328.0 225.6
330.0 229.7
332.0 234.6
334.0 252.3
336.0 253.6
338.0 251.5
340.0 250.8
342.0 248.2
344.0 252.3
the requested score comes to 9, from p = 217.7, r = 226.8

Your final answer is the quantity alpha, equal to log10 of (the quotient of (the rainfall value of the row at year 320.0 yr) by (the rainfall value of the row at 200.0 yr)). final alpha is -0.041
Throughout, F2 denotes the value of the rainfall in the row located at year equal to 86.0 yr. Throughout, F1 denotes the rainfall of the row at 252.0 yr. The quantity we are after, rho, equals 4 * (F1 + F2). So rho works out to 2080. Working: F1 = 282.9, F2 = 237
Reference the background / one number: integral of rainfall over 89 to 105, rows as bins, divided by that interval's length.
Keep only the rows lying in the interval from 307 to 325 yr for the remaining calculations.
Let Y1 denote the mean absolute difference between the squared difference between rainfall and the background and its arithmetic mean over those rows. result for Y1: 70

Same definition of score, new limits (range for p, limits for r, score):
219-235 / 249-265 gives 28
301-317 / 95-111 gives -20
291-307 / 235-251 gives 63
